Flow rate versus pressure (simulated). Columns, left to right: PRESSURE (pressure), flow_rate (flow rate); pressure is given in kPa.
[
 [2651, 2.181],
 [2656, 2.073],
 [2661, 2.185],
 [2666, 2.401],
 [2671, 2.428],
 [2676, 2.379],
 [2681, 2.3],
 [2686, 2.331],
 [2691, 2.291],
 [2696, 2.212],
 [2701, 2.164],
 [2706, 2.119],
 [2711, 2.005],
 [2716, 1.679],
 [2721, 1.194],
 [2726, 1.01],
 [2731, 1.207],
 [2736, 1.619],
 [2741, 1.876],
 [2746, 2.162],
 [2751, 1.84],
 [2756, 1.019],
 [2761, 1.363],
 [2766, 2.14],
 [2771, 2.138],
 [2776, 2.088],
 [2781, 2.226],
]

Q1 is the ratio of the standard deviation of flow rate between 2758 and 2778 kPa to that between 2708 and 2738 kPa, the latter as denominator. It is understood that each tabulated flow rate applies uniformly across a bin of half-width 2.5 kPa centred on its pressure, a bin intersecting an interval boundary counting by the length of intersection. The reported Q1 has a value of 1.0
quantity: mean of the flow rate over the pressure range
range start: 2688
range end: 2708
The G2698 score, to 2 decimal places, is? 2.20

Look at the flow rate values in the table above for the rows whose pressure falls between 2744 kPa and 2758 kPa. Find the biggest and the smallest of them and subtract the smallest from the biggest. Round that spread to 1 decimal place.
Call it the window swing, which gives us 1.1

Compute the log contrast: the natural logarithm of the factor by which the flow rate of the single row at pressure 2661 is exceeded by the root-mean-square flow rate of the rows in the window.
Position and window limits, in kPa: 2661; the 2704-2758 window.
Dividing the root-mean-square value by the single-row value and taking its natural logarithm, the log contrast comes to -0.272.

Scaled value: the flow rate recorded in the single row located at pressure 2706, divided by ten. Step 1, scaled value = 0.212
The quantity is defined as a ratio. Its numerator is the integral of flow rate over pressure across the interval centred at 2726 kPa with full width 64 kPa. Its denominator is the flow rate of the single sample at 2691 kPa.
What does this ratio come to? 48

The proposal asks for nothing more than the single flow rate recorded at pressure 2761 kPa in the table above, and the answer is 1.363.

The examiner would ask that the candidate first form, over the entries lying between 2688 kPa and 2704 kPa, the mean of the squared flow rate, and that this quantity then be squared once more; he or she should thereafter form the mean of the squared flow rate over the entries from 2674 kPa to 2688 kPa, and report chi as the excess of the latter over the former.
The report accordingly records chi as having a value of -19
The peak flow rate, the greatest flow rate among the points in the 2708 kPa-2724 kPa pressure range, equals 2.005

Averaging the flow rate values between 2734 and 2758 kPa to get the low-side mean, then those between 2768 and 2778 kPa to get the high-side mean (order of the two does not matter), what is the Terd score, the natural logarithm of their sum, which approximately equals 1.34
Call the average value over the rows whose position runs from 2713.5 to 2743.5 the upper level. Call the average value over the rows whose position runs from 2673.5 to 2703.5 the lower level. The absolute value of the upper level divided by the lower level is 0.63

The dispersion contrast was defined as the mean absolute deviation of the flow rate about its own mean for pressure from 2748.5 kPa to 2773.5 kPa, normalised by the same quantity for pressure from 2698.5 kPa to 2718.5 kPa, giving 2.6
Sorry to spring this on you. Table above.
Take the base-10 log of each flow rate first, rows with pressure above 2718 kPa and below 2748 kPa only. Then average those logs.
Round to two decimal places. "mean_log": 0.16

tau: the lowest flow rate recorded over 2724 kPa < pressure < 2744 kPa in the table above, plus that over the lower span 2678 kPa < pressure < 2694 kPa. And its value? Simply 3.30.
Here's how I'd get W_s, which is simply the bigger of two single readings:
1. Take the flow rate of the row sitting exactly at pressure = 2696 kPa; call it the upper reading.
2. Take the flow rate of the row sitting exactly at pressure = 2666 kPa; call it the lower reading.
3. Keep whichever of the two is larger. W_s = 2.40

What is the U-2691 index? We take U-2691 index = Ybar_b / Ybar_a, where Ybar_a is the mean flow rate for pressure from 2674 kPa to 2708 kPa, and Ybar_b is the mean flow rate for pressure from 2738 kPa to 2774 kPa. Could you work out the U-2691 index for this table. 0.79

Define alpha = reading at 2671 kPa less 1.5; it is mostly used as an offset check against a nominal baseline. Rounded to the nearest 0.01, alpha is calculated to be 0.93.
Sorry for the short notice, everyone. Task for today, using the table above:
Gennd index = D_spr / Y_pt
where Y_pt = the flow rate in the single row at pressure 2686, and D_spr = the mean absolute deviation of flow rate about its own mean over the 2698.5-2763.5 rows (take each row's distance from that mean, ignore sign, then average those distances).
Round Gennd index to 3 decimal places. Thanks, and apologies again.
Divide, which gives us 0.158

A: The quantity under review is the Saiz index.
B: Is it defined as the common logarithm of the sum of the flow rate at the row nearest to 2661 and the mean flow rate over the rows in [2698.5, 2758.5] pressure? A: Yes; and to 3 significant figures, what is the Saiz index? 0.585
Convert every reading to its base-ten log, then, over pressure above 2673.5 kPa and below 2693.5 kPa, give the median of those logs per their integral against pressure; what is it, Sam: 0.050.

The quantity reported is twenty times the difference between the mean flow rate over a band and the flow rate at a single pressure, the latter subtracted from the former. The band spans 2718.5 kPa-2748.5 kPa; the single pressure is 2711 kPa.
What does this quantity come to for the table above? -10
